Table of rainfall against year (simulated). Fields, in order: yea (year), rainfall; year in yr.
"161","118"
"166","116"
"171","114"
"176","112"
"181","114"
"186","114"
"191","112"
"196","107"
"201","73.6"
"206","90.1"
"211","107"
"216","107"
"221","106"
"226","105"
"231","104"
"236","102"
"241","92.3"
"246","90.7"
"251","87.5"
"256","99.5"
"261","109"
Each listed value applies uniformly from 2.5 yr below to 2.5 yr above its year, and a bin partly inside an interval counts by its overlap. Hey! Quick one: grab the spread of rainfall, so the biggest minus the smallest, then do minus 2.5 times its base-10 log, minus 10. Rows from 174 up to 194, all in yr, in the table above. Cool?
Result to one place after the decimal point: -10.8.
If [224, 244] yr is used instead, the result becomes -12.8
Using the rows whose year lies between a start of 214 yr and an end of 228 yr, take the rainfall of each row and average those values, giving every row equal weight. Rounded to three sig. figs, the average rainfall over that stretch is 106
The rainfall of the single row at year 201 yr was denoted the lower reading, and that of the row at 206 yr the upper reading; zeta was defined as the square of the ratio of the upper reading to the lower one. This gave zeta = 1.5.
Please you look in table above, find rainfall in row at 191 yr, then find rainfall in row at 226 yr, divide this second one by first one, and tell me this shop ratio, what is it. 0.94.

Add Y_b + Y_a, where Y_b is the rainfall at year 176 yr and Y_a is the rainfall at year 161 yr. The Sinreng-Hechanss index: 230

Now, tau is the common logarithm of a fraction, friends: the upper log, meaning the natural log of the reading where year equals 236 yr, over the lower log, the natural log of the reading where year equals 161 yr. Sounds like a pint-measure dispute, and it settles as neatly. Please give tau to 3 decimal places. -0.013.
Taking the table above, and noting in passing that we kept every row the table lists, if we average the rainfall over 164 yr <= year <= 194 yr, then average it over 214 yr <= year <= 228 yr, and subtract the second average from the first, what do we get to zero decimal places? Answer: 8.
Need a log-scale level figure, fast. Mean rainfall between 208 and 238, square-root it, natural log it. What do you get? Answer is 2.33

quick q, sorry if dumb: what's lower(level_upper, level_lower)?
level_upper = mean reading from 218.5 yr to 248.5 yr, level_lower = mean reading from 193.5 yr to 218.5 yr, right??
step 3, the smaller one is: 97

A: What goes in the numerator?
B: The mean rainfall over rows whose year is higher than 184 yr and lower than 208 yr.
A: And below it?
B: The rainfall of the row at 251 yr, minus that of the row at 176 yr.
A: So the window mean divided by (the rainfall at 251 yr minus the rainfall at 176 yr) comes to -4.1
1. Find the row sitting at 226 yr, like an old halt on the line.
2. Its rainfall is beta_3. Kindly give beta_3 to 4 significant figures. 105.0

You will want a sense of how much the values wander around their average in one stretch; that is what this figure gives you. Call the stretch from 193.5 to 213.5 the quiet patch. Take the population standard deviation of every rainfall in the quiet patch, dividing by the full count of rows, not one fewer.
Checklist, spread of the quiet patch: 14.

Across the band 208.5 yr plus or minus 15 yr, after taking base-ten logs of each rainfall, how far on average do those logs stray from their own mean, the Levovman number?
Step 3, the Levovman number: 0.052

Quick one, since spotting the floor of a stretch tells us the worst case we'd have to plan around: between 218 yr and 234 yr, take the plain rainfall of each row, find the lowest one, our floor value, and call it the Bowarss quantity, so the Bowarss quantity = 104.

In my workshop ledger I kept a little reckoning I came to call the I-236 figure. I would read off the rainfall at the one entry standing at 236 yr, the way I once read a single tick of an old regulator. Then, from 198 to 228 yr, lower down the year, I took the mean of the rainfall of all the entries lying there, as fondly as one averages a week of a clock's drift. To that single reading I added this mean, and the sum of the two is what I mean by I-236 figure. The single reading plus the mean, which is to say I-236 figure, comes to 200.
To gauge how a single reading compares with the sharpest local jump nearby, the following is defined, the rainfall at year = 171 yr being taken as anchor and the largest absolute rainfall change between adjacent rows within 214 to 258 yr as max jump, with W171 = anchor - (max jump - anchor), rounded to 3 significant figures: 216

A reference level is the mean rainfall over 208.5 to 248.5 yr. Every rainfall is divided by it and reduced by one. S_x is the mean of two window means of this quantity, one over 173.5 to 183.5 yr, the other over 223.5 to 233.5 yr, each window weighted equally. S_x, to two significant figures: 0.069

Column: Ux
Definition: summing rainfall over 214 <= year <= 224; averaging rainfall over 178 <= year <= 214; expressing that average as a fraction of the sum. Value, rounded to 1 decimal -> 0.5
